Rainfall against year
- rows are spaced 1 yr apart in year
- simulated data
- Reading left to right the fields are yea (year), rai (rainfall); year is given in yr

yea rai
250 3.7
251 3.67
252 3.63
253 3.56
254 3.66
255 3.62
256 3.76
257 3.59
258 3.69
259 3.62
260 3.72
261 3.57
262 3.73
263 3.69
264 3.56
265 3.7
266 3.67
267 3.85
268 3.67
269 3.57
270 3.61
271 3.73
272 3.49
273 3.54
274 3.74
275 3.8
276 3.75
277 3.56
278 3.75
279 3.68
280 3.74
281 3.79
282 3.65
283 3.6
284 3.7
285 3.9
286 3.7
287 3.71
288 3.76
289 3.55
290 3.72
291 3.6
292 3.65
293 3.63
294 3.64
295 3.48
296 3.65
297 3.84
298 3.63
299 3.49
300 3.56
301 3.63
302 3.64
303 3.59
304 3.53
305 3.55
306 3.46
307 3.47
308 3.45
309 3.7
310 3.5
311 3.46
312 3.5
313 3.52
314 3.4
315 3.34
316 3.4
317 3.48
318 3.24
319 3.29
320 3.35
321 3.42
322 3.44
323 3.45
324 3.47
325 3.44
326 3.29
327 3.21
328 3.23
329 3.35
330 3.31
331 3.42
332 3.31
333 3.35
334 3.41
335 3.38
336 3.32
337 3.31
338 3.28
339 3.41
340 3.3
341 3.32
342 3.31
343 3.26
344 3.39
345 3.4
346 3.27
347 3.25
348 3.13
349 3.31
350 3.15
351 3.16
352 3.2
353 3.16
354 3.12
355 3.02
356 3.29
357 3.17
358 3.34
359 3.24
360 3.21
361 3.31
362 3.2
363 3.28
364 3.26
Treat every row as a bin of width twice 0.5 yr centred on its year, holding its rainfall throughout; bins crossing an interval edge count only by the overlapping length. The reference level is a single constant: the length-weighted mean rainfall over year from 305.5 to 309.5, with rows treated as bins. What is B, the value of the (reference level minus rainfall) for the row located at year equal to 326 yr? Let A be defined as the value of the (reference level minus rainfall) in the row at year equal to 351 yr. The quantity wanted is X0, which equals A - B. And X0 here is 0.13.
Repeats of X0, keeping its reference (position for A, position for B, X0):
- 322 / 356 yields -0.15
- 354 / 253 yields 0.44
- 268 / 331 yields -0.25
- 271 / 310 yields -0.23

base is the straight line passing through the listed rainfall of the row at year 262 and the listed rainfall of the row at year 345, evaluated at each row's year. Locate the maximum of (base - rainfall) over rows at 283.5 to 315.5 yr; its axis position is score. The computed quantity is 315 yr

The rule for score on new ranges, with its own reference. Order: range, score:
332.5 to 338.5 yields 338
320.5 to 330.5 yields 327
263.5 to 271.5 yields 264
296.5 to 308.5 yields 308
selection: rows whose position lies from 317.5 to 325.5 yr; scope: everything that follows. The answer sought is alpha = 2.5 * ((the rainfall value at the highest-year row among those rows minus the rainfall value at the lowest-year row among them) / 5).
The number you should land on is 0.10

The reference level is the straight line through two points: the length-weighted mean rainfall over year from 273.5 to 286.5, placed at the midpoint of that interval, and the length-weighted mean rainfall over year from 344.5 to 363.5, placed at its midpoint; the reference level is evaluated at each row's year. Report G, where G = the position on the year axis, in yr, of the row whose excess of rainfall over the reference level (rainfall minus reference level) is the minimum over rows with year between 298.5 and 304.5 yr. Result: 299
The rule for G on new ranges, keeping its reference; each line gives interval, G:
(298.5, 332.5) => 318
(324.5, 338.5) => 327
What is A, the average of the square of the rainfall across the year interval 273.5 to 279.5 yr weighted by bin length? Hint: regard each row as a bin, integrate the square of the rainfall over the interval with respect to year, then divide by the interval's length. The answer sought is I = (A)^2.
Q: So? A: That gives 190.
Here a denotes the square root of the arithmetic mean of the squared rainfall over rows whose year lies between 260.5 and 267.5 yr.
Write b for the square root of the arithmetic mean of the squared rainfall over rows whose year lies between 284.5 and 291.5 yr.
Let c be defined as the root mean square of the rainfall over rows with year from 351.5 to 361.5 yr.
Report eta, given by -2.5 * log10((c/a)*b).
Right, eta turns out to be -1.27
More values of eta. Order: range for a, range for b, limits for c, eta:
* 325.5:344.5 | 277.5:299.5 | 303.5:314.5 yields -1.47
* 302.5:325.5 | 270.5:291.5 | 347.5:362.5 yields -1.33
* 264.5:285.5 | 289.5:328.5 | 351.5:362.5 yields -1.21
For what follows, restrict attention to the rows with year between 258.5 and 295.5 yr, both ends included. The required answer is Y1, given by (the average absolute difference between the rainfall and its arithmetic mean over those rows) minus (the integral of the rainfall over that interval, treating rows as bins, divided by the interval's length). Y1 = -3.6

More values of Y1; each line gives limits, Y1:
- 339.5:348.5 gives -3.2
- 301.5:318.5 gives -3.4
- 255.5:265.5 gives -3.6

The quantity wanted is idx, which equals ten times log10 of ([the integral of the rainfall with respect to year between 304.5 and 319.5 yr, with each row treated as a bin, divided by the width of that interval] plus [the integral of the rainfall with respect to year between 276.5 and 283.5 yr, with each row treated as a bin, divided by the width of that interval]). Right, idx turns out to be 8.53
